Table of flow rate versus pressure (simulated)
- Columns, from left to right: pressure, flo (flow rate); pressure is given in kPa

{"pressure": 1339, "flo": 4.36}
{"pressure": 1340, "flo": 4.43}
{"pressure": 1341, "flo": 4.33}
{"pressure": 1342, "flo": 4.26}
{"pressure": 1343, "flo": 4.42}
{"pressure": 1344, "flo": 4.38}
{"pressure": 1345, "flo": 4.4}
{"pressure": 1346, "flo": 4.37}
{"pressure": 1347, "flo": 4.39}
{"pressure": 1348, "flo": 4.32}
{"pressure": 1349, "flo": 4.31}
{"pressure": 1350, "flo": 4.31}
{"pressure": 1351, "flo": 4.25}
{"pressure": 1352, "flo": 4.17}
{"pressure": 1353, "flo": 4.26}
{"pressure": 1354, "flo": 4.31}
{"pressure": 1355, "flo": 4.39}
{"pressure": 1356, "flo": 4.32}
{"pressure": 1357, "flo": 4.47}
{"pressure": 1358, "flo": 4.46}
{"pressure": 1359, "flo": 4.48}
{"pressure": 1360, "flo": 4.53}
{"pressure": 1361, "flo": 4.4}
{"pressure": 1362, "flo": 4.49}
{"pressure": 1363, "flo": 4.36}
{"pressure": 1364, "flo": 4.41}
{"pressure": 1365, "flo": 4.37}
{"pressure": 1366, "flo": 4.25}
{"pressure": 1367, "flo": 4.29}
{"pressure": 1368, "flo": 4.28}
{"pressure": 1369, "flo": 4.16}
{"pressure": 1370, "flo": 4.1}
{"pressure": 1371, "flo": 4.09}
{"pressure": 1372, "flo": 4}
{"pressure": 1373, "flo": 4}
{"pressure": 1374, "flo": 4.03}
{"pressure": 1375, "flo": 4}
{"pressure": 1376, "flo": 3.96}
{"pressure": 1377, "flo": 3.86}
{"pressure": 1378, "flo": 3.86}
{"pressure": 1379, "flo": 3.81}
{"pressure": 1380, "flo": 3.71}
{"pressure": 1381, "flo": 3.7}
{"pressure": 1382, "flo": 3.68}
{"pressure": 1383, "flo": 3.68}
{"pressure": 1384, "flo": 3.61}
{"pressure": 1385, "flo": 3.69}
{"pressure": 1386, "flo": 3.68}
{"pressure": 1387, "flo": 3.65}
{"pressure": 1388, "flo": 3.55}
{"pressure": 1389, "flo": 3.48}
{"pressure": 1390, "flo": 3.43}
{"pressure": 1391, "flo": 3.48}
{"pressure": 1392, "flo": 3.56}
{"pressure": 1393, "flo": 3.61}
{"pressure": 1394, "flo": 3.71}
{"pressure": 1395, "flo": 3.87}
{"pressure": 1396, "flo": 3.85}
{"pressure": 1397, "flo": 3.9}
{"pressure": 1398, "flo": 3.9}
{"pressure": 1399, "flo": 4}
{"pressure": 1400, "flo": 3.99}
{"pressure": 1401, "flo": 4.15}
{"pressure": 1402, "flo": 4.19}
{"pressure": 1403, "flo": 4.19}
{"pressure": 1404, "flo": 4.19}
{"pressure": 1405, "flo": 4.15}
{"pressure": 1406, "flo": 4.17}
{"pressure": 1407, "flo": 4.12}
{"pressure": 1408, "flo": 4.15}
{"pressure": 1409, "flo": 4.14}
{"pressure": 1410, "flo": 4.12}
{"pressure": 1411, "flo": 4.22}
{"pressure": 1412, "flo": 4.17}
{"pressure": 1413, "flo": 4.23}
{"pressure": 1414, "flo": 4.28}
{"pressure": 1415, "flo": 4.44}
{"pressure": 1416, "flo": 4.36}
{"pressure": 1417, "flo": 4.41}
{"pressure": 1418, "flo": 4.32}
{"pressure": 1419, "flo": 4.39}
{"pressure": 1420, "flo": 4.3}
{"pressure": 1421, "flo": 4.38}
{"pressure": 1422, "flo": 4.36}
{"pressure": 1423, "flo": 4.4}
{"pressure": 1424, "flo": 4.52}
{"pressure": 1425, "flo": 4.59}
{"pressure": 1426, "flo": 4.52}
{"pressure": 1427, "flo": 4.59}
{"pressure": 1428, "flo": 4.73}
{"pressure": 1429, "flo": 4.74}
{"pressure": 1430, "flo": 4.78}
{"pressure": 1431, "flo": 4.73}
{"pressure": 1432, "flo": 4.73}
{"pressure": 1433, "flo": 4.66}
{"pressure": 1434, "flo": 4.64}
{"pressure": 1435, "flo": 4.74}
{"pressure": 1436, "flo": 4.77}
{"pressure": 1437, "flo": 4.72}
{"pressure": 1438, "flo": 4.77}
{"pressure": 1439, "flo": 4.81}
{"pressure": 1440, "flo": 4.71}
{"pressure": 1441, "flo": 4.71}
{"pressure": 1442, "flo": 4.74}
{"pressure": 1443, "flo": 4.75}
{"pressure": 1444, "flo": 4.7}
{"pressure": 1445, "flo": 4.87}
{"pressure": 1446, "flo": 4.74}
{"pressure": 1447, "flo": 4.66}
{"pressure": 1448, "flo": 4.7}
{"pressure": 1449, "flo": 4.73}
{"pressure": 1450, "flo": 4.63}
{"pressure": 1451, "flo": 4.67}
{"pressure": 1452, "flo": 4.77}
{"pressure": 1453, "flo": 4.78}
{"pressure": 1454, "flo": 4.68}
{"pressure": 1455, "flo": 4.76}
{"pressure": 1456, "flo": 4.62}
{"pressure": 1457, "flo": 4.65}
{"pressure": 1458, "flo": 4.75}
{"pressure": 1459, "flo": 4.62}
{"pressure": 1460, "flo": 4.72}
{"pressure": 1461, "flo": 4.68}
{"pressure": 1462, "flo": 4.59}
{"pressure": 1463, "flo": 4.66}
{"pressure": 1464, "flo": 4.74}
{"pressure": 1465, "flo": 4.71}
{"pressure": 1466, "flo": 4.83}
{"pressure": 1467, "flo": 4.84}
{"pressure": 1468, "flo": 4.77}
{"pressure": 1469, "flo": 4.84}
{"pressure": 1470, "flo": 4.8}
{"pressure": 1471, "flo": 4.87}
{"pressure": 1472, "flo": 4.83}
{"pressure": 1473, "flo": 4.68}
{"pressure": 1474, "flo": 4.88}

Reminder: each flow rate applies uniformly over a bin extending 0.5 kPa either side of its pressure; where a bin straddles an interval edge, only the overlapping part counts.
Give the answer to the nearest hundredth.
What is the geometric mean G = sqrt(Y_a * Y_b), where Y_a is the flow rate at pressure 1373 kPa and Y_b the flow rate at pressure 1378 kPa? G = 3.93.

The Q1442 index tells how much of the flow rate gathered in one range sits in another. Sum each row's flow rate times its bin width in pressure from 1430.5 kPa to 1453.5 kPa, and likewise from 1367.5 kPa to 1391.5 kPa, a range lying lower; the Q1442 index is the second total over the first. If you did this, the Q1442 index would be 0.8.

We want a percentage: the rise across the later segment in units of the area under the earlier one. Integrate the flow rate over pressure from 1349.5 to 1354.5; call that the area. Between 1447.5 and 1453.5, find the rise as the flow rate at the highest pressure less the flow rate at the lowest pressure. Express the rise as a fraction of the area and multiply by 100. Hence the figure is 0.38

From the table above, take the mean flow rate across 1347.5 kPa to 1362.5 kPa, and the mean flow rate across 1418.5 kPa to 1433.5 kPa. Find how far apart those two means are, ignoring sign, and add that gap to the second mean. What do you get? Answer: 4.8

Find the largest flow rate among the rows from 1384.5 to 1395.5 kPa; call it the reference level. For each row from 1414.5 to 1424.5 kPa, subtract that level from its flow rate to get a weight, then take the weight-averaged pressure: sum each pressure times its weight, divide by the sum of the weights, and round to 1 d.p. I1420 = 1419.6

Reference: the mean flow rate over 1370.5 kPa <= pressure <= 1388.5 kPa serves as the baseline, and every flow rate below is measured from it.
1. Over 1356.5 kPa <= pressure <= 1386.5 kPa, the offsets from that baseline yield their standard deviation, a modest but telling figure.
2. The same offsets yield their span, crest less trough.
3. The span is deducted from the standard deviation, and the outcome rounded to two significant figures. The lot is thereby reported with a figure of -0.62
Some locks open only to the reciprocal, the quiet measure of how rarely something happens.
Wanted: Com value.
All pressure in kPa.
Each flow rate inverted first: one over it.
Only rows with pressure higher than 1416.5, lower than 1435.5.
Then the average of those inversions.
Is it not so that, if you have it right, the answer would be 0.22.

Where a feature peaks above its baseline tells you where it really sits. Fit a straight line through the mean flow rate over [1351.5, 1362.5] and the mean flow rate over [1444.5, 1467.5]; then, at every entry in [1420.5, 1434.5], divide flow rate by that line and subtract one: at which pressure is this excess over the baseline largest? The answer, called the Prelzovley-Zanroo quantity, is 1430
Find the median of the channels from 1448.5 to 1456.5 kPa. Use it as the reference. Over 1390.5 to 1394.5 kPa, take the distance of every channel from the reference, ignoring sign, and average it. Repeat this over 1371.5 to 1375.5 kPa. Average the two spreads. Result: 0.91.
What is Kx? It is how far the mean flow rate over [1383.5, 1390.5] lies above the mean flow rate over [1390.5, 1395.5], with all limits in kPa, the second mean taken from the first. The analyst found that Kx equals -0.1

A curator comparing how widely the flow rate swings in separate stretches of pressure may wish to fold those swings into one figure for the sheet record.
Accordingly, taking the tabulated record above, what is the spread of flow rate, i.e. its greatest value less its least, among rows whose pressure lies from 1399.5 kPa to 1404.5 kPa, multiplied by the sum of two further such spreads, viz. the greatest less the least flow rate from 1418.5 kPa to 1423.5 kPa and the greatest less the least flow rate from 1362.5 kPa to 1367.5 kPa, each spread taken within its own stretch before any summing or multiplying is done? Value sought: 0.052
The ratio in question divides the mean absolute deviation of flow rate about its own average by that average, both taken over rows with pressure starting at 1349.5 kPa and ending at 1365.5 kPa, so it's 0.018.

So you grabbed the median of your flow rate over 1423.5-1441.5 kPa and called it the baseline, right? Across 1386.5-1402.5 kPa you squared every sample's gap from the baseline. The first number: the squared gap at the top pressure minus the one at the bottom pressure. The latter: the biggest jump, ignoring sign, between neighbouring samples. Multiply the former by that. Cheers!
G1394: -0.26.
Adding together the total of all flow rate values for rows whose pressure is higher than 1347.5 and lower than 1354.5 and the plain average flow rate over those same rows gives 34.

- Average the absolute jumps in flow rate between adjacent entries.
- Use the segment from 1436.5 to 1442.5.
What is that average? 0.04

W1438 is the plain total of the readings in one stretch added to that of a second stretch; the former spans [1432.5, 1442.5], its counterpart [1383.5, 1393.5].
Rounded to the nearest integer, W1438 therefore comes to 83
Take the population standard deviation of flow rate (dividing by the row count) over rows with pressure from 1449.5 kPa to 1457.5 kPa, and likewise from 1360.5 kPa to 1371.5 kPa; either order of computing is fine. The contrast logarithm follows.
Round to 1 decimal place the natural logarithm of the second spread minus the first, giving -2.7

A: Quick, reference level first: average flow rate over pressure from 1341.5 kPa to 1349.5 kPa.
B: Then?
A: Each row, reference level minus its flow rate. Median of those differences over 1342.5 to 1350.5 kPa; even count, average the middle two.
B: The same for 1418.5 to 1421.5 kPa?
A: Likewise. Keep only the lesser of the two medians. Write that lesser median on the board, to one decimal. 0.0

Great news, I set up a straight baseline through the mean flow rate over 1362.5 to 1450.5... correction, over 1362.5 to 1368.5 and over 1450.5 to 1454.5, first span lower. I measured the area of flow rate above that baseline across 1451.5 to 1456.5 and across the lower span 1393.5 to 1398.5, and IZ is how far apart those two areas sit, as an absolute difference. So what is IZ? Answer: 3.1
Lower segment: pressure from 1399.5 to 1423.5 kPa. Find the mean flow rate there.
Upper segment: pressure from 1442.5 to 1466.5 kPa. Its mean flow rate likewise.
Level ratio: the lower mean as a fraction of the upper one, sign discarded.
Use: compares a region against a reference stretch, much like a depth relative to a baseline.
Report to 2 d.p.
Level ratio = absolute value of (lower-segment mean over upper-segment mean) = 0.90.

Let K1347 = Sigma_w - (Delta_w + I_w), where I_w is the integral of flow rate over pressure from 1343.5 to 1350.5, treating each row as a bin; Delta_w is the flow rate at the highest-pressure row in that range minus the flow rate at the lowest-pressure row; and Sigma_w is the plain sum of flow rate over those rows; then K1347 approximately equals 0.070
